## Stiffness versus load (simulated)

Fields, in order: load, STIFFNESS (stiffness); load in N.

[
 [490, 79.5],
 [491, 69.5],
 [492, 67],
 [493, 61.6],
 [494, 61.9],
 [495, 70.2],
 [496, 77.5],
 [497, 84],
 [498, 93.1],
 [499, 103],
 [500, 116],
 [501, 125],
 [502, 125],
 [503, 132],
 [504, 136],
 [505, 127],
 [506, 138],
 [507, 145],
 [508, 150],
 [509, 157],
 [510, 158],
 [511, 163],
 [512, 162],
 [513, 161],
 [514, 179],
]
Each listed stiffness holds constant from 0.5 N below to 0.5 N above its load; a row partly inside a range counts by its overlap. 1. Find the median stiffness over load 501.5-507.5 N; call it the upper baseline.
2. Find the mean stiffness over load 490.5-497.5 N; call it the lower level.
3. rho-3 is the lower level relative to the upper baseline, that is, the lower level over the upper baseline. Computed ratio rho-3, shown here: 0.52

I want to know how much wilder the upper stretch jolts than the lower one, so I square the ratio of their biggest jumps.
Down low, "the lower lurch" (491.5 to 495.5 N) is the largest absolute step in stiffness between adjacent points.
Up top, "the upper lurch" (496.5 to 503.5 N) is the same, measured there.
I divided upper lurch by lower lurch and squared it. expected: 2.5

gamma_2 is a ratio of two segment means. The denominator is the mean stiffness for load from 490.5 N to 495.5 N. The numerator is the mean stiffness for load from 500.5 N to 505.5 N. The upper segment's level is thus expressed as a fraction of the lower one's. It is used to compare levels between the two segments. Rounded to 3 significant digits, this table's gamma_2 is 1.95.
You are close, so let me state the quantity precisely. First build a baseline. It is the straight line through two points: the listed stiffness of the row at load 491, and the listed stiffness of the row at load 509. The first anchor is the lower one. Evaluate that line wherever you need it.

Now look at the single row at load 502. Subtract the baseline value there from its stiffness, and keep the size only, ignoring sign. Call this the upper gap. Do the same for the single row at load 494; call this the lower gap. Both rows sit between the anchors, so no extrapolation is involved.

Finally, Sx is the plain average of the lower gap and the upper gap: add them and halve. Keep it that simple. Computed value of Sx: 12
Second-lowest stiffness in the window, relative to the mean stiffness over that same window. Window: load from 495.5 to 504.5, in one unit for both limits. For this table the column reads 0.762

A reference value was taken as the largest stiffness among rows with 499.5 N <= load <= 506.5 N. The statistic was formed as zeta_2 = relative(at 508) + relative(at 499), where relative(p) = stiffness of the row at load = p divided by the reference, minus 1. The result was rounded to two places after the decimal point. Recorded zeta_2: -0.17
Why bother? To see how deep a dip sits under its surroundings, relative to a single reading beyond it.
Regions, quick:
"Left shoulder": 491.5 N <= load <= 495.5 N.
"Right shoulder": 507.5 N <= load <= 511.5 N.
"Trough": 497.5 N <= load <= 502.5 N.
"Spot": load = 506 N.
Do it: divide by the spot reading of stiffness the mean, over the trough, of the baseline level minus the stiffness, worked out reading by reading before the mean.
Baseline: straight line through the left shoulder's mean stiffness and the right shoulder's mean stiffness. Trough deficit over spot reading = -0.072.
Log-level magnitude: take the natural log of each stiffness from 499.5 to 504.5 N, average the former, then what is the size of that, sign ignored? 4.8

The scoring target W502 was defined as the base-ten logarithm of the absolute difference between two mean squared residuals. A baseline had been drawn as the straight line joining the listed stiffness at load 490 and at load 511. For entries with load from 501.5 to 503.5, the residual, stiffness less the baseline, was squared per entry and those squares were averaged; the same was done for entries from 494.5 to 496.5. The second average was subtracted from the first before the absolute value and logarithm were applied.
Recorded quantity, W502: 2.88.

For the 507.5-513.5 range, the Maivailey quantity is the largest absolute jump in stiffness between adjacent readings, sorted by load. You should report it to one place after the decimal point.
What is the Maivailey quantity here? 7.0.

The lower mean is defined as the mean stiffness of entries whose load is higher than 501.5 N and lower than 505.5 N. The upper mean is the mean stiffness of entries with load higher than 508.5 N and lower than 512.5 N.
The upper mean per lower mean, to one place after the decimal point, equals 1.2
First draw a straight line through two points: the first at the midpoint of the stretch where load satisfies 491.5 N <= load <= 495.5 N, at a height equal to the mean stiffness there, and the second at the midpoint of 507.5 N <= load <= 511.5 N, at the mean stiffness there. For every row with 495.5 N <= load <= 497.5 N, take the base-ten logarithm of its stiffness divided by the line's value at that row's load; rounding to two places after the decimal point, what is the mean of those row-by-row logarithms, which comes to -0.01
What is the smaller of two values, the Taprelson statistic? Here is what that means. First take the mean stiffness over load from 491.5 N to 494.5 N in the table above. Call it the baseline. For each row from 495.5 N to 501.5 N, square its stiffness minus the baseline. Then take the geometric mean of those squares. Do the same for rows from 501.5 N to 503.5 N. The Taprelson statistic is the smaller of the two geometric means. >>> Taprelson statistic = 1027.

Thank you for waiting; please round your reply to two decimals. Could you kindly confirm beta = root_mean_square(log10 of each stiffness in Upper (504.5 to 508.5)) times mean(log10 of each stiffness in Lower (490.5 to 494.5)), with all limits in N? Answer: 3.89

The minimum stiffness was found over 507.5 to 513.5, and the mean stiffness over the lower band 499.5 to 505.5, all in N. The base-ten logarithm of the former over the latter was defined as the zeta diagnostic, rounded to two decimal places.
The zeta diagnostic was 0.07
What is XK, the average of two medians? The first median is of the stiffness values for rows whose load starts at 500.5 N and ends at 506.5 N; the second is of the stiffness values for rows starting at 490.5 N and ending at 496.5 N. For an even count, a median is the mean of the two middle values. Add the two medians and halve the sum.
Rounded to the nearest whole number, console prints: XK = 99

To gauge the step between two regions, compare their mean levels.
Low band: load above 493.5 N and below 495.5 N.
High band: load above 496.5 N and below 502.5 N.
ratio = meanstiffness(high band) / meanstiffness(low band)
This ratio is 1.6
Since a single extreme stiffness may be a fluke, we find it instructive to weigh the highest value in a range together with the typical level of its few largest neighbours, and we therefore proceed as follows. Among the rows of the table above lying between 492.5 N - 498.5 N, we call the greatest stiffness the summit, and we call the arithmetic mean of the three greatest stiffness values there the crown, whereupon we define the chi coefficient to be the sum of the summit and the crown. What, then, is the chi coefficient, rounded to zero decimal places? 178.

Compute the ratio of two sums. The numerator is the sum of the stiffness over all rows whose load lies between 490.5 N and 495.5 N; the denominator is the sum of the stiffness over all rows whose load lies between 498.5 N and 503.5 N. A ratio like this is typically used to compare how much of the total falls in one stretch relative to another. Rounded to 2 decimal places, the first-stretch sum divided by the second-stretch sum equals 0.55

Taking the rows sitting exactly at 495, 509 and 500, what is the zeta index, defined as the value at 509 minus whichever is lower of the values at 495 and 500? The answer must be 87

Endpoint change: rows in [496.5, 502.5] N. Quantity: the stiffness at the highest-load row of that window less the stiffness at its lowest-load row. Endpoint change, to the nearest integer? 41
